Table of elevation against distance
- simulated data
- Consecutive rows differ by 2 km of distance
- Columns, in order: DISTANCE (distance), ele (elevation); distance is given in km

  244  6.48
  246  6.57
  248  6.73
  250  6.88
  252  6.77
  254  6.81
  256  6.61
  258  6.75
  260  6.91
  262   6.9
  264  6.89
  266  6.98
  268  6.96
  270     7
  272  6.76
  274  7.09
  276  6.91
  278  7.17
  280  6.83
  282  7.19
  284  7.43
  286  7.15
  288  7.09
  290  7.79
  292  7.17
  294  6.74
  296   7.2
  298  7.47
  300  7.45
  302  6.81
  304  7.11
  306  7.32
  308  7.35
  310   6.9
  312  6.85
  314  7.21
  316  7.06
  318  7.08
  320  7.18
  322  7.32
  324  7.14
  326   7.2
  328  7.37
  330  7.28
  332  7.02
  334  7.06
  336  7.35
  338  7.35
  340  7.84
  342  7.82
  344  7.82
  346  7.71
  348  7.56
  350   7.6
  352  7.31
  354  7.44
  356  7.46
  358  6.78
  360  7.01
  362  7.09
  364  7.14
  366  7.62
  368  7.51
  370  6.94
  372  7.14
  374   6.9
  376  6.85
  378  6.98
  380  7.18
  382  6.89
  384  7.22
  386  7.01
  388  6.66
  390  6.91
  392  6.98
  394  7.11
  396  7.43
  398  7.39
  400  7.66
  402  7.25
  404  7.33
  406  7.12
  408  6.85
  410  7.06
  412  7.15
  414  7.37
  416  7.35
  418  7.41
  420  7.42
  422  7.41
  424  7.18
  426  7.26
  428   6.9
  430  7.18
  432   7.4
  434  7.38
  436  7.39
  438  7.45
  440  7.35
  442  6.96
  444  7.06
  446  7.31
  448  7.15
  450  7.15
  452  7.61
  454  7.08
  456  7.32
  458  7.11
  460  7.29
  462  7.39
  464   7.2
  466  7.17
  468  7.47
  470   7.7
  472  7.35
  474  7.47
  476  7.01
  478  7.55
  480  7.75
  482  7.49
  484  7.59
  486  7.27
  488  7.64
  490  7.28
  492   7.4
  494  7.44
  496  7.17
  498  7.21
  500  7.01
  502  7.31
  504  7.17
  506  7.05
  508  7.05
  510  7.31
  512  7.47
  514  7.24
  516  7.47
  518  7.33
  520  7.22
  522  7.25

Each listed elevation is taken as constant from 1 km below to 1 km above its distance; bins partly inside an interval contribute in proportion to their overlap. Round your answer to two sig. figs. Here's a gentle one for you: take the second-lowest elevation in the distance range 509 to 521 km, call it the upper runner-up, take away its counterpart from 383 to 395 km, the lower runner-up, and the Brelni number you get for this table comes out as 0.33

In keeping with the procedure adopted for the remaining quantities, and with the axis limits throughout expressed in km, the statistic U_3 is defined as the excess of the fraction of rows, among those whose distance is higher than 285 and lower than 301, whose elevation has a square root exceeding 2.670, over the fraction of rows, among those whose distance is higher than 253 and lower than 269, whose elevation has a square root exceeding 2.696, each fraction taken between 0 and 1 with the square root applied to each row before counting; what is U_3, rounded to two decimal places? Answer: 0.75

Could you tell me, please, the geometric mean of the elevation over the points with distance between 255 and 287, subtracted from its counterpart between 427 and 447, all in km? 0.27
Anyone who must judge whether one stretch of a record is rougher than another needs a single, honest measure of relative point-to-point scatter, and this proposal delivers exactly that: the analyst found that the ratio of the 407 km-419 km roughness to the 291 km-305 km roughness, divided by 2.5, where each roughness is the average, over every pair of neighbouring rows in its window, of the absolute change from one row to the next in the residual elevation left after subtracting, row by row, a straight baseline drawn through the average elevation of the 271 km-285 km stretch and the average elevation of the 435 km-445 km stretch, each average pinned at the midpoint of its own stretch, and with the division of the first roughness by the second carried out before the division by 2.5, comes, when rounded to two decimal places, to 0.13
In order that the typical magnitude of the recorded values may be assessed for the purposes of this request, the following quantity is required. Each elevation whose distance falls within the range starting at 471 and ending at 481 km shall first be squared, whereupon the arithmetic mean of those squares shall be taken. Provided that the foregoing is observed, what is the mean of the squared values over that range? 55.2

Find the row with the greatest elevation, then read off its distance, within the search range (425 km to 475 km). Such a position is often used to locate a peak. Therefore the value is 470 km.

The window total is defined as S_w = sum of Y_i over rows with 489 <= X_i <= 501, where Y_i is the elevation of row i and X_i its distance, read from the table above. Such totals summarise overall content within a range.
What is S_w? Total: 44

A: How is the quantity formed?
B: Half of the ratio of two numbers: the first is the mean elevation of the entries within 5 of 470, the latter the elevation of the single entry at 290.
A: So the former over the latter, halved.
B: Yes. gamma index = 0.477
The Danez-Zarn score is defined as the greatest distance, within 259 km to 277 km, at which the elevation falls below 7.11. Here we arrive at 276 km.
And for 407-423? 410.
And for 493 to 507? 506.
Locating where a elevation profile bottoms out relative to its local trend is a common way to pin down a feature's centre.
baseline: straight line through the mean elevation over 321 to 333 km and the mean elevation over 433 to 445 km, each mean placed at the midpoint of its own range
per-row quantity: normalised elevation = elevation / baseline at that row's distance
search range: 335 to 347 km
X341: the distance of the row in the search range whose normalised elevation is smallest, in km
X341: 338 km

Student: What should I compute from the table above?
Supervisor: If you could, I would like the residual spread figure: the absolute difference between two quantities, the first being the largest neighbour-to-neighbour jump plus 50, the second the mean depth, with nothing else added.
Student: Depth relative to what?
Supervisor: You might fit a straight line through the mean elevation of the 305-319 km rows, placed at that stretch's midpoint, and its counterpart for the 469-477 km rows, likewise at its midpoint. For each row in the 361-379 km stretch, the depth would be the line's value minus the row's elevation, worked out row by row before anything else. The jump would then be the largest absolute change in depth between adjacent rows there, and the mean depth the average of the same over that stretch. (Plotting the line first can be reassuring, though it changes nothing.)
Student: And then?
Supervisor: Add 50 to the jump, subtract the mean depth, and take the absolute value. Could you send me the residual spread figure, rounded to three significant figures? 50.5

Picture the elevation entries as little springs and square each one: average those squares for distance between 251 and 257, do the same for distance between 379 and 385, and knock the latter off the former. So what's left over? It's -5.1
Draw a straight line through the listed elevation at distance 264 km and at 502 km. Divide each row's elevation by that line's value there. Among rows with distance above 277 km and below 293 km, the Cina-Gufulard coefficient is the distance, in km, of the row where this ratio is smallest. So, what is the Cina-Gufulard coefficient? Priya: 280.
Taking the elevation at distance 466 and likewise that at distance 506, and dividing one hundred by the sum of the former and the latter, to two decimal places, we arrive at 7.03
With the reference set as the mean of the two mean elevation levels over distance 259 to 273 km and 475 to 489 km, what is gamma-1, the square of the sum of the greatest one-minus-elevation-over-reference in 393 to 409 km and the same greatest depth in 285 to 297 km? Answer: 0.012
